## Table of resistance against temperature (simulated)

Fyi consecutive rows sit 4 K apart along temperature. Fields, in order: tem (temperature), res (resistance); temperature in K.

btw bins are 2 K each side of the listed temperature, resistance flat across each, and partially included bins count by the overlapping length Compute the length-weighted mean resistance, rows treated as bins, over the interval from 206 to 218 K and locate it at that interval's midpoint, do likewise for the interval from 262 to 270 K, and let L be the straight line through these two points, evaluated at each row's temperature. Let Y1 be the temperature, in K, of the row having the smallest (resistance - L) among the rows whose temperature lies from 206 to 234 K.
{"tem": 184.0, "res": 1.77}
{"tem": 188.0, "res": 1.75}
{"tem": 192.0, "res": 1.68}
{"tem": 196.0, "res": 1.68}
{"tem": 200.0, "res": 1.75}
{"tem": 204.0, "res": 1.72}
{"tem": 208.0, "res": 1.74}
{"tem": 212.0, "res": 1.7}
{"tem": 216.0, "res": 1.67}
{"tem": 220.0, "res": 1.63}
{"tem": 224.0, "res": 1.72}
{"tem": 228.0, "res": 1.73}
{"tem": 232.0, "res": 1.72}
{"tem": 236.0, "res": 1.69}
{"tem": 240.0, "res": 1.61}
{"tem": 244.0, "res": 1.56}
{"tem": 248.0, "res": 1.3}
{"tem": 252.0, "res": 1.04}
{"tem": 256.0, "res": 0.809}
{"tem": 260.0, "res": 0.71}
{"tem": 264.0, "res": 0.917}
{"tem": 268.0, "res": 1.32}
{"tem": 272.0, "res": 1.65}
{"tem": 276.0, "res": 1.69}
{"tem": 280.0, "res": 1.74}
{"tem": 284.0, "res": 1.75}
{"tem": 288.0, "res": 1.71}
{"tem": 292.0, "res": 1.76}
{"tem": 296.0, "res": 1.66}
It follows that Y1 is 208.0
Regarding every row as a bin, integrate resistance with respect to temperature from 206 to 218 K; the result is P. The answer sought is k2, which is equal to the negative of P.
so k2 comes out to -20.44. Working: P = 20.4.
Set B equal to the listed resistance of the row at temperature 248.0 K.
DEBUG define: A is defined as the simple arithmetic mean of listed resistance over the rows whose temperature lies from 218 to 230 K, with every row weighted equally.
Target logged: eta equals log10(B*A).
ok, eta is 0.34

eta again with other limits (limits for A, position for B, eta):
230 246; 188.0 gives 0.46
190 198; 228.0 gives 0.46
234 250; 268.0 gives 0.31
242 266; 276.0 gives 0.25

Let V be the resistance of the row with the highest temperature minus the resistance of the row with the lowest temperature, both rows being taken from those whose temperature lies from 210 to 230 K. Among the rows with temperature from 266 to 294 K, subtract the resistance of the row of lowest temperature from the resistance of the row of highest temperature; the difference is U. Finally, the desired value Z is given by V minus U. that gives -0.4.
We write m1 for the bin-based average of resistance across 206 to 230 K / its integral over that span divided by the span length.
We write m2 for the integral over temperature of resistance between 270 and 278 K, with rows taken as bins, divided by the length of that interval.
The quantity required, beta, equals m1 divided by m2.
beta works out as 1.0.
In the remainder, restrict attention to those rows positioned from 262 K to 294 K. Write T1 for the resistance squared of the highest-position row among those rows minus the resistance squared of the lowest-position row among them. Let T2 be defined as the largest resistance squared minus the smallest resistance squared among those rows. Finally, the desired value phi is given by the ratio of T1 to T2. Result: 1.00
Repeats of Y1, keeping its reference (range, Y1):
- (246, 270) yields 260.0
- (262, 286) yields 264.0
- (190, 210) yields 192.0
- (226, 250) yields 248.0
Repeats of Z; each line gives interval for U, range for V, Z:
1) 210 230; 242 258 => -0.8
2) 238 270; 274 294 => 0.4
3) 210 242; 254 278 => 1.0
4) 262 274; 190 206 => -0.7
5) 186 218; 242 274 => 0.2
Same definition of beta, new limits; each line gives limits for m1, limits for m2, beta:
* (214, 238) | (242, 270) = 1.5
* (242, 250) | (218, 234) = 0.8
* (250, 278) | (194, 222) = 0.7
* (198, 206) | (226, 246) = 1.0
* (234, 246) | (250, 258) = 1.8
